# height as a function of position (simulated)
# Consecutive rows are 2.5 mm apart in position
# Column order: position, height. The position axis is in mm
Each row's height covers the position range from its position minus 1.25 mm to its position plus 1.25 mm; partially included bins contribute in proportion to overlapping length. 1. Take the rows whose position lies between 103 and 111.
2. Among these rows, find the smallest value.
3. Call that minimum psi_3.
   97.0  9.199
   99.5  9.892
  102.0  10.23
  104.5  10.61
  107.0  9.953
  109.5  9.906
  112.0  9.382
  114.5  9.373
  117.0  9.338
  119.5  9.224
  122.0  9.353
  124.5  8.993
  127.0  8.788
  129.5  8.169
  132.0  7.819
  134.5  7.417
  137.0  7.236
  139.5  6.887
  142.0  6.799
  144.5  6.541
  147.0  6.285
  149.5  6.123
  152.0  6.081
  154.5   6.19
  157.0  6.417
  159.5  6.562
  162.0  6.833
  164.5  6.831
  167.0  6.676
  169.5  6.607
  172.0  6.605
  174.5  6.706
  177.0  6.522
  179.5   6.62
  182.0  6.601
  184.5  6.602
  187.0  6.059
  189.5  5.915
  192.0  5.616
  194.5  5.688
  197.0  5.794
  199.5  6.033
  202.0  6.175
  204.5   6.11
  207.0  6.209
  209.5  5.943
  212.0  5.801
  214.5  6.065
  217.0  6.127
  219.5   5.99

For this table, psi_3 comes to 9.906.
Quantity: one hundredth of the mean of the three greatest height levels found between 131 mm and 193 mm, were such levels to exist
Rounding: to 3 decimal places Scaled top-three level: 0.075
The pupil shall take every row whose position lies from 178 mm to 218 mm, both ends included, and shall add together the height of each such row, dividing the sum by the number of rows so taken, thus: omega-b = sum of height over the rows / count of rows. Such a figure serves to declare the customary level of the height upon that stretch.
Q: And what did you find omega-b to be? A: 6.1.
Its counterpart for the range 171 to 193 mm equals 6.4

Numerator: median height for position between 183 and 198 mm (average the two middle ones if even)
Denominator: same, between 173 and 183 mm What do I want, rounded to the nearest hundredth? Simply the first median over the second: 0.89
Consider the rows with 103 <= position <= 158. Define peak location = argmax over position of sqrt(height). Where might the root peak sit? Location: 104.5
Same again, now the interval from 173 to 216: 174.5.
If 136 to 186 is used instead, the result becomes 137.0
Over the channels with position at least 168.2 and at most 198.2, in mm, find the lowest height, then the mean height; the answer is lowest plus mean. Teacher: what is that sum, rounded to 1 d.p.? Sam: 11.9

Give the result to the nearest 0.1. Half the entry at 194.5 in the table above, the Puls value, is 2.8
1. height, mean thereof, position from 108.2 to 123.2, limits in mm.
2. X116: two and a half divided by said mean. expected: 0.265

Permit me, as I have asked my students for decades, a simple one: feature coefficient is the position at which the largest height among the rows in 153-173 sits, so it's 162.0 mm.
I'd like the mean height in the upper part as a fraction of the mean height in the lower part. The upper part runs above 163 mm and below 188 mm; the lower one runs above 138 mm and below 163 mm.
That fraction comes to 1.02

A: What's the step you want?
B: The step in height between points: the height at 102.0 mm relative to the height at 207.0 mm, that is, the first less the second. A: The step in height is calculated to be 4.0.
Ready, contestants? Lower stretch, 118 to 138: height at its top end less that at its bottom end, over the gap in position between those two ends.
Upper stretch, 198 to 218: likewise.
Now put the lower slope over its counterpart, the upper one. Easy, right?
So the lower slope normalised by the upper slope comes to -21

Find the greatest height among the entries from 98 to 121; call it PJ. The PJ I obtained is 10.61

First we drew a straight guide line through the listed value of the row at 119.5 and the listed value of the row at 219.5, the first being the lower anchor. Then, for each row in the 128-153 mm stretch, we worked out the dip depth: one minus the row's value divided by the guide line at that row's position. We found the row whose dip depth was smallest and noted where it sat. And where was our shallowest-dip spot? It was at 129.5 mm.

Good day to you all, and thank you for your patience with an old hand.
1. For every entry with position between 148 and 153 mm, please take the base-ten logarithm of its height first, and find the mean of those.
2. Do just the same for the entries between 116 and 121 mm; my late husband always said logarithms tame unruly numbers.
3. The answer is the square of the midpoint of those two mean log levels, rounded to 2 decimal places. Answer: 0.77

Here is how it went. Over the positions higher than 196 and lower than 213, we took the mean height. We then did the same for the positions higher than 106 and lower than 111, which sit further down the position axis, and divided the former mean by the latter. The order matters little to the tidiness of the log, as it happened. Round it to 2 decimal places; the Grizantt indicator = 0.61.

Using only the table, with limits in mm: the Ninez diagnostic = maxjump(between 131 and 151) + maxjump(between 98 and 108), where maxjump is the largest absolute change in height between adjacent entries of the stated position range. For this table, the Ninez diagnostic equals 1.1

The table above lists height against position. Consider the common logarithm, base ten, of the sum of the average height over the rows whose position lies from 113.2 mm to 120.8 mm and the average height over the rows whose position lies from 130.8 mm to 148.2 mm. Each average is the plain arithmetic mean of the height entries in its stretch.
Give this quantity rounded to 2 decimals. 1.21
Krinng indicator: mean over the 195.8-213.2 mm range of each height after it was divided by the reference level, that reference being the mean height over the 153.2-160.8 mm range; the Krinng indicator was 0.94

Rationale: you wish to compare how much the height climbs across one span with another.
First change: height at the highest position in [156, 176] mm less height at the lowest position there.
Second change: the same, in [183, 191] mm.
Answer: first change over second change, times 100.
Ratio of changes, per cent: -42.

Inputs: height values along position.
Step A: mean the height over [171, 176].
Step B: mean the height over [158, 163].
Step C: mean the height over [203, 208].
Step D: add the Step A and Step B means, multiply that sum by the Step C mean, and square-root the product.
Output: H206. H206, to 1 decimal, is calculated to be 9.1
